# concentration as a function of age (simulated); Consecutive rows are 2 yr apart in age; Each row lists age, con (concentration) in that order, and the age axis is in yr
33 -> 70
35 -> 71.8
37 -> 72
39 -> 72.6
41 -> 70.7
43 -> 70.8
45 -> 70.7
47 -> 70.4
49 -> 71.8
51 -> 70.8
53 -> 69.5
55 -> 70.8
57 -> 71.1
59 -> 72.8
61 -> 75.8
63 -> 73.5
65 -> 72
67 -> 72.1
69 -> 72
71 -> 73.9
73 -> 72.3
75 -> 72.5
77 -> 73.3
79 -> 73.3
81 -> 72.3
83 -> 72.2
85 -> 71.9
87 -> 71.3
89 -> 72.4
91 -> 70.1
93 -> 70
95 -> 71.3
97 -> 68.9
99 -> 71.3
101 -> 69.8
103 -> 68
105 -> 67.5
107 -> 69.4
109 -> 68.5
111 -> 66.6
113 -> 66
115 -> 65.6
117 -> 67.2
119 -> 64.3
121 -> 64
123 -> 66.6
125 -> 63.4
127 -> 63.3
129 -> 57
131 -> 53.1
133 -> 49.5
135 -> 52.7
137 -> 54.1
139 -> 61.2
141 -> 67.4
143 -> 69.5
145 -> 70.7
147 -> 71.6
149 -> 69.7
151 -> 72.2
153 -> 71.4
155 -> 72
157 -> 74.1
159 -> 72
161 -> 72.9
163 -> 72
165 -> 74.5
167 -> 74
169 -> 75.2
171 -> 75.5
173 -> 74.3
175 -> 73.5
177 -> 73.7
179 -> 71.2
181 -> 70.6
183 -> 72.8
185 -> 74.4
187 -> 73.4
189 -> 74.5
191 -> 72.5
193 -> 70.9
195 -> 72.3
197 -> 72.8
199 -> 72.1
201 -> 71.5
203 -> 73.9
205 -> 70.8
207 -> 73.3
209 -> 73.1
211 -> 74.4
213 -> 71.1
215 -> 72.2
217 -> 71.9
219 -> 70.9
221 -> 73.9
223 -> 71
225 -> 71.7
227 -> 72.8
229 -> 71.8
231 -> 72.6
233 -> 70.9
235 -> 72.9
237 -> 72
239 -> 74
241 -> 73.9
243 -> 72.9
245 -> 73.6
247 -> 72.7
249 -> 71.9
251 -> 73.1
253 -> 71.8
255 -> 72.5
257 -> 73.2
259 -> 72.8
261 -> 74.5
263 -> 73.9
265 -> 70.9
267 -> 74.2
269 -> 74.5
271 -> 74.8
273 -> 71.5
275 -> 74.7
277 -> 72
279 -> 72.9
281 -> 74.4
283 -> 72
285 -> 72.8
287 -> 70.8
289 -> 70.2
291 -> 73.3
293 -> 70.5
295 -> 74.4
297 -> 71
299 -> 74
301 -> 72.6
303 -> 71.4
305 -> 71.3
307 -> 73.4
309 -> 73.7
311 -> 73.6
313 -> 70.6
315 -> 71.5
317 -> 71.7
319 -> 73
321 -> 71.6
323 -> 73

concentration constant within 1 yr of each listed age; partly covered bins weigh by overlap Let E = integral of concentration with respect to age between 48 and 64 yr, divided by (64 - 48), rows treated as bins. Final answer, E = 72.0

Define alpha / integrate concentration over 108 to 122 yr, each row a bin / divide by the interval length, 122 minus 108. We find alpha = 66.0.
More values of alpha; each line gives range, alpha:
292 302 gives 72.5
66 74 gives 72.6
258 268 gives 73.3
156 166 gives 73.1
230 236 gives 72.1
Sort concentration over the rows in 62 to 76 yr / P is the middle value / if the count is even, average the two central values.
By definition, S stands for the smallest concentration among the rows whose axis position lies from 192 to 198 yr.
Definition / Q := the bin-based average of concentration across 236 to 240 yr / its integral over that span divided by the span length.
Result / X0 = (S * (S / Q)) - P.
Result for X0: -3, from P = 72.3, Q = 73.0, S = 70.9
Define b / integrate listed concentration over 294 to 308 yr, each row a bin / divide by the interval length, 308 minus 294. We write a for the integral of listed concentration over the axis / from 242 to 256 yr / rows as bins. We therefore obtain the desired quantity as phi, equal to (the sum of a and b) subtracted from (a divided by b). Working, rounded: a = 1017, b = 72.6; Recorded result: -1076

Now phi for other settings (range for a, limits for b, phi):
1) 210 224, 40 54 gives -1067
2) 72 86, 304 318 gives -1074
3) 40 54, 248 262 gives -1049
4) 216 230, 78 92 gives -1066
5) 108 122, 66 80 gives -984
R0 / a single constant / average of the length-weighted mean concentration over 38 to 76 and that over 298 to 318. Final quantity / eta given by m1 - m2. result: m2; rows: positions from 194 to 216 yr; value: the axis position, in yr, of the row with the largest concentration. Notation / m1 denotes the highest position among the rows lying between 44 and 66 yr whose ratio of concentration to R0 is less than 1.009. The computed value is -146 yr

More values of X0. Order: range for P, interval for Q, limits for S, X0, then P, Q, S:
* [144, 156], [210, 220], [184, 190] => 3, 71.5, 72.1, 73.4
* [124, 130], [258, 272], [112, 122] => -8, 63.3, 73.7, 64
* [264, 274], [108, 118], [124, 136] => -38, 74.2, 66.8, 49.5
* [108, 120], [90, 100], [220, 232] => 5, 66.3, 70.3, 71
